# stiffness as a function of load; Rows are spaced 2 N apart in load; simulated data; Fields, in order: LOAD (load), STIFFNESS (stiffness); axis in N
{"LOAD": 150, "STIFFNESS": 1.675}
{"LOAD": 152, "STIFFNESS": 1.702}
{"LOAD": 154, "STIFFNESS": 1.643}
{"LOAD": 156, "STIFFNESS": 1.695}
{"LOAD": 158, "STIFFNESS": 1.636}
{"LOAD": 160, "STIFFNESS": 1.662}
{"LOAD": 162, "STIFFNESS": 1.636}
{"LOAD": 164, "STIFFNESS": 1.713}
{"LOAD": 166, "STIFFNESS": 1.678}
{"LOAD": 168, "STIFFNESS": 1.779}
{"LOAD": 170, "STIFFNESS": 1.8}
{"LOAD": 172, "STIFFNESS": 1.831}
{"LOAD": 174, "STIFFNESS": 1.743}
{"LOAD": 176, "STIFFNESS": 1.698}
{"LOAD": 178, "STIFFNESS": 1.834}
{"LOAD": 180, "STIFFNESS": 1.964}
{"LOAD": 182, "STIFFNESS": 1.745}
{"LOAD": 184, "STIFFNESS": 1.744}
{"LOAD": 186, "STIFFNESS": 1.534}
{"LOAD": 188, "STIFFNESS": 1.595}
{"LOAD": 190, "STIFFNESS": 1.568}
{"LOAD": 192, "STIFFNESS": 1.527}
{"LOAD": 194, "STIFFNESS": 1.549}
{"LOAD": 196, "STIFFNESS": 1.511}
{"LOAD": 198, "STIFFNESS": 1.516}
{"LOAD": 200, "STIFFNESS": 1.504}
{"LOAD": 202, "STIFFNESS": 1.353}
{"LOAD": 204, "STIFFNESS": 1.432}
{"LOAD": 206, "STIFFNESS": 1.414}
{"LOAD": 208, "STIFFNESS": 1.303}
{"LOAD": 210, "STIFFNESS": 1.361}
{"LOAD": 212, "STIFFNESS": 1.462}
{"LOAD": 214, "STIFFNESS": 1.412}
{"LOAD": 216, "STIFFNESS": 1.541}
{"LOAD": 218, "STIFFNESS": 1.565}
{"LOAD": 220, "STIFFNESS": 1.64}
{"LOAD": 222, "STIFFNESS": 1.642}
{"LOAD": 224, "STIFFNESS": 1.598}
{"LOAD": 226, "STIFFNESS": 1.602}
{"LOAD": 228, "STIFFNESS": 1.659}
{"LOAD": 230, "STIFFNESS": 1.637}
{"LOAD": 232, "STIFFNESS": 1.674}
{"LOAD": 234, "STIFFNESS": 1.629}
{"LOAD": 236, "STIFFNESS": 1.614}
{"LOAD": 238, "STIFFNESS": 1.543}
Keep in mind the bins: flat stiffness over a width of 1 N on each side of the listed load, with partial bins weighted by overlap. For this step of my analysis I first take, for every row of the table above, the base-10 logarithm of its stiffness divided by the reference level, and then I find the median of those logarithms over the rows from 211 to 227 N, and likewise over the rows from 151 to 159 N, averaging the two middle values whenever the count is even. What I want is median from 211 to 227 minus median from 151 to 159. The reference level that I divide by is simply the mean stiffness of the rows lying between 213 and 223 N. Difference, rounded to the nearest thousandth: -0.023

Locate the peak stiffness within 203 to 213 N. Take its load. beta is 212 N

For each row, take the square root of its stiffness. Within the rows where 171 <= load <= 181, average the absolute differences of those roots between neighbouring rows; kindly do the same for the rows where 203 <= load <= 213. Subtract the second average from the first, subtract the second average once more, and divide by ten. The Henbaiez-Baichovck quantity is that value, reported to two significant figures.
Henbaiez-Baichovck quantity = -0.0024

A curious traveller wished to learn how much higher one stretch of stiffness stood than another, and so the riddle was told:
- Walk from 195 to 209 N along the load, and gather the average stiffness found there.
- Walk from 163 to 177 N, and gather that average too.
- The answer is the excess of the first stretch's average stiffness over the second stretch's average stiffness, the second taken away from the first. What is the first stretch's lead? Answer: -0.32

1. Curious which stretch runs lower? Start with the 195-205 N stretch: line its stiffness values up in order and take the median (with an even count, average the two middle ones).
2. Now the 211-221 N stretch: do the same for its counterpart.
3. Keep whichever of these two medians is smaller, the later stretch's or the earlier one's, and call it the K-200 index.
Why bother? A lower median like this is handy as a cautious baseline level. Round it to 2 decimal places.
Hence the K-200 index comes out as 1.50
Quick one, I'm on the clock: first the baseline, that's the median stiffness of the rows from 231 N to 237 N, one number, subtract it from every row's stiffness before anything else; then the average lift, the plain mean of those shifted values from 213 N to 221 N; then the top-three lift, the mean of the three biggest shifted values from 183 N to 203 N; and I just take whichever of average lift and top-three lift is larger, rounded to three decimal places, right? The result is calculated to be 0.007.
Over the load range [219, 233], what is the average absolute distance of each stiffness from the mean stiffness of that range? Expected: 0.021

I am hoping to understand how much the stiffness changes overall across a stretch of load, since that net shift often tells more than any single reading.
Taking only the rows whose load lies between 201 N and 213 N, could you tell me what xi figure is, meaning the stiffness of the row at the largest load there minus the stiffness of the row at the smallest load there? 0.11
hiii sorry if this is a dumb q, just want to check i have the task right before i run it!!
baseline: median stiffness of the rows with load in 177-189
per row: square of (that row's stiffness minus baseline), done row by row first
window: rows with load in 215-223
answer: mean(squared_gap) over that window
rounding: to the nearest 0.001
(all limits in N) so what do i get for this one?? 0.024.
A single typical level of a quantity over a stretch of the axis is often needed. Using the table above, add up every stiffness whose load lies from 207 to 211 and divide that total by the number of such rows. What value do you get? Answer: 1.33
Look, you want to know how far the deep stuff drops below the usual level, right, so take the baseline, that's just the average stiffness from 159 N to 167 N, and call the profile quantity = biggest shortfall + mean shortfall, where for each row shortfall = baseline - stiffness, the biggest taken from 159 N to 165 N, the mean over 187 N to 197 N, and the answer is 0.2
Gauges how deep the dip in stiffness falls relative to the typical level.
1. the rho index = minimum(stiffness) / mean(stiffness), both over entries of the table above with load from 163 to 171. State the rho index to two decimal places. 0.96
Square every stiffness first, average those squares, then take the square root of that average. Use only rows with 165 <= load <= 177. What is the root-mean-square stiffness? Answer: 1.8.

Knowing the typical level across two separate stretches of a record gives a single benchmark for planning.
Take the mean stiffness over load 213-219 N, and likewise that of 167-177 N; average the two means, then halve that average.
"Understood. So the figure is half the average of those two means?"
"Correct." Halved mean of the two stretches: 0.819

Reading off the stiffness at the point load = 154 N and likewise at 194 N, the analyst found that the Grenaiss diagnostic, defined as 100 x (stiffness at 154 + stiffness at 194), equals 319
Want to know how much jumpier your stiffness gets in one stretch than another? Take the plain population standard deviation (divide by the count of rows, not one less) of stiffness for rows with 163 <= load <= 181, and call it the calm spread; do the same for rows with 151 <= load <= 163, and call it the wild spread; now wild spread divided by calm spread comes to 0.32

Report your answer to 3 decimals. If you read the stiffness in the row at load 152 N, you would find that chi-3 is 1.702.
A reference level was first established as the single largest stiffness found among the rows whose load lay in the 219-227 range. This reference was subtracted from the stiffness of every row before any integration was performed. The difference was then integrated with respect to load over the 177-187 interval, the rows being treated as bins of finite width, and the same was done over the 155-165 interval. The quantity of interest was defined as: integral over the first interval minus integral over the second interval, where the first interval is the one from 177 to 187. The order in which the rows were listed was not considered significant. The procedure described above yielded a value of 1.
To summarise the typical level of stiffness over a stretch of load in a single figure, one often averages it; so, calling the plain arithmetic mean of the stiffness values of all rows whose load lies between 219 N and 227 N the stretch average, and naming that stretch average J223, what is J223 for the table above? 1.62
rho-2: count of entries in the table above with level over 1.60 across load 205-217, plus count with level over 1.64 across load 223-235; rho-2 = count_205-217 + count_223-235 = 2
